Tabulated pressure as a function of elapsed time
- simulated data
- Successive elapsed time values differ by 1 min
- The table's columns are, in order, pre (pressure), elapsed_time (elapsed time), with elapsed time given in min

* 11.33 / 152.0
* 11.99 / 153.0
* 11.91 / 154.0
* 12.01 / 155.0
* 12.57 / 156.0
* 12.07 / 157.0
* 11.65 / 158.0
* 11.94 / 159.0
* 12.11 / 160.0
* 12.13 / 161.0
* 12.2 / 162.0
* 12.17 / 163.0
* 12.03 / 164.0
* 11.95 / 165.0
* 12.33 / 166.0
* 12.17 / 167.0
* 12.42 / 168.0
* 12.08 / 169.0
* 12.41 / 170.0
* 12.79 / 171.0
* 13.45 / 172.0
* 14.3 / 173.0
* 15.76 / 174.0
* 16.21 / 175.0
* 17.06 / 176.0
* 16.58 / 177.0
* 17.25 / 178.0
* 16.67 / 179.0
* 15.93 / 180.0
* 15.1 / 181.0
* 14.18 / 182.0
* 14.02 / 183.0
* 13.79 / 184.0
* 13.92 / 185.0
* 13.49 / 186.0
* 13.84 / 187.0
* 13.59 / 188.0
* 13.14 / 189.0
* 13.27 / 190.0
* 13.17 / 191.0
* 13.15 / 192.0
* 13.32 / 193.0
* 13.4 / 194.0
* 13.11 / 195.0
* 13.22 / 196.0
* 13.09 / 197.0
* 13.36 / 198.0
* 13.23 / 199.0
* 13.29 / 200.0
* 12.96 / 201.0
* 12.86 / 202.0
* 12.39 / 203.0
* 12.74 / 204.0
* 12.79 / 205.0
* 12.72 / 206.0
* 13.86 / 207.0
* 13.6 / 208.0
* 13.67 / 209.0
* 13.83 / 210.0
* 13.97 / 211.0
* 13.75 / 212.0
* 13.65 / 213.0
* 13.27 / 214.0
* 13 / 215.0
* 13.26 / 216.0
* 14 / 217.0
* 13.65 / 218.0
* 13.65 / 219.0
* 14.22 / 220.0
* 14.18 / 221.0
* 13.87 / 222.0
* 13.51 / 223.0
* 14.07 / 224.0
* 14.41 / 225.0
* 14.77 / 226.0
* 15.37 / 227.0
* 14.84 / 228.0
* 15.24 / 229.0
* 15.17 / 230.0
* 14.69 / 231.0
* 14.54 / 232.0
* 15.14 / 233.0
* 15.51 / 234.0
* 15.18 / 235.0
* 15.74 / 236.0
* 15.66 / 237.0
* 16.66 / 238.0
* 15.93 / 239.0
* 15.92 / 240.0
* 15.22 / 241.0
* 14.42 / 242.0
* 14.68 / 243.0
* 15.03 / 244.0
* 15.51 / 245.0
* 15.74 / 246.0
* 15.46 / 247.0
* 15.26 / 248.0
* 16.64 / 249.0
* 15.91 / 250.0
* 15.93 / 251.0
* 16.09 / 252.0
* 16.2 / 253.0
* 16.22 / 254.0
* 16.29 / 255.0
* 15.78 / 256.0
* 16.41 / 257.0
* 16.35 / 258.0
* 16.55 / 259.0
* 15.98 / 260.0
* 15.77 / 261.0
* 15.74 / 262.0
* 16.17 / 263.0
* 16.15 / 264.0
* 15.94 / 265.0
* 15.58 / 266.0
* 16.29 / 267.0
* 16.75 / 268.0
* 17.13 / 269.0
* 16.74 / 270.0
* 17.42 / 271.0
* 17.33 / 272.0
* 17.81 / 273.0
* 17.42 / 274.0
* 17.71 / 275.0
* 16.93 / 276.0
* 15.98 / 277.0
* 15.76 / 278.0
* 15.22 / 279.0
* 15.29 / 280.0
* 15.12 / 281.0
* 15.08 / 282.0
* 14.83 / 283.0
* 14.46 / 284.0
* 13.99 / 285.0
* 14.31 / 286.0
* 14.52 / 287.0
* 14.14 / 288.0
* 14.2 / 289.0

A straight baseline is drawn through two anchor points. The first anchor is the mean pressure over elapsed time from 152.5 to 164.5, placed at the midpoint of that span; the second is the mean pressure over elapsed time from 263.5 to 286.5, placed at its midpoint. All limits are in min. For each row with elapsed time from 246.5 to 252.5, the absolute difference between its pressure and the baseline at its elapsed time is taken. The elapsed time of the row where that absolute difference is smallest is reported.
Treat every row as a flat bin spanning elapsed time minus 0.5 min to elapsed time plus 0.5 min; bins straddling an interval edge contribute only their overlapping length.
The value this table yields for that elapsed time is 248.0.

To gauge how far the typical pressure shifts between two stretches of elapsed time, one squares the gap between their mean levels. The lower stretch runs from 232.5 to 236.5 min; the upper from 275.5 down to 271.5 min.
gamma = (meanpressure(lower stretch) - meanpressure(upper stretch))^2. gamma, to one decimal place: 4.7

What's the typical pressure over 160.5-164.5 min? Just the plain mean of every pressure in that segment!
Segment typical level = 12.1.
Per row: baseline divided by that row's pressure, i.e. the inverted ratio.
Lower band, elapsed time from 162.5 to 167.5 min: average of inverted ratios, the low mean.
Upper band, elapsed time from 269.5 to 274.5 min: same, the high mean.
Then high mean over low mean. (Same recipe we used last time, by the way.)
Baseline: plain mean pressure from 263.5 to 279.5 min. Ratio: 0.70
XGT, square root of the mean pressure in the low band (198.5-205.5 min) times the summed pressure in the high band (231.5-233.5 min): 20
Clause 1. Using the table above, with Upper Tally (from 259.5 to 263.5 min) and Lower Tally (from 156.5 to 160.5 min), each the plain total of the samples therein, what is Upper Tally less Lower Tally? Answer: 16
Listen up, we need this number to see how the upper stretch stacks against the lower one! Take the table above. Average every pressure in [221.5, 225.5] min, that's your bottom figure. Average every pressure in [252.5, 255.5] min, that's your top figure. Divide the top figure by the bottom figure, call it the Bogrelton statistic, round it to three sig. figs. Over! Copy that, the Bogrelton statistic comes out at 1.16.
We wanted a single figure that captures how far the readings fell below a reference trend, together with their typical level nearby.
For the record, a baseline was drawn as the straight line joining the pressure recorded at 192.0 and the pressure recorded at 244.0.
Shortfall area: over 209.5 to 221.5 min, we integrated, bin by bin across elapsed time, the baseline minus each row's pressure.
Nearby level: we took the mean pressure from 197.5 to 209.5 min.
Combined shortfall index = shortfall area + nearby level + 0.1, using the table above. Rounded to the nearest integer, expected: 17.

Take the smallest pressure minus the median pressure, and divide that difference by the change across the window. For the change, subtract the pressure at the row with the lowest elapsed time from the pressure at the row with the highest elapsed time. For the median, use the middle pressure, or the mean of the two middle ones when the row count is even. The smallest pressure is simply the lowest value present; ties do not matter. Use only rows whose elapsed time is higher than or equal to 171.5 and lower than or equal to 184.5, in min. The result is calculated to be -6.8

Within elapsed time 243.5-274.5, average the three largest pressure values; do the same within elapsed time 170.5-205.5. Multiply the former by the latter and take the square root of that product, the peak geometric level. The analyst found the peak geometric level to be 17.3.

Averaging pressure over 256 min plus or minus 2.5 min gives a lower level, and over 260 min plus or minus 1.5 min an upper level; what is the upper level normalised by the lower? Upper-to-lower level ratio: 0.99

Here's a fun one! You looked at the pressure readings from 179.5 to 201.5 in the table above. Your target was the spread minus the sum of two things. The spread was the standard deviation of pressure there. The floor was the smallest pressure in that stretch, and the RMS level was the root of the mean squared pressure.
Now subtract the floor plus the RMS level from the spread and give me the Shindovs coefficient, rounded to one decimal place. -25.9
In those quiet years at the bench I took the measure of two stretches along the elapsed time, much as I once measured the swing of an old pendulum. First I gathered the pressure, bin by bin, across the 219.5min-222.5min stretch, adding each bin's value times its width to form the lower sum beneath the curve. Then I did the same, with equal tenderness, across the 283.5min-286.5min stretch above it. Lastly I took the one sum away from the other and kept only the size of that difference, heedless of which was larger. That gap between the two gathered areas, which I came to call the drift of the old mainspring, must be 0.5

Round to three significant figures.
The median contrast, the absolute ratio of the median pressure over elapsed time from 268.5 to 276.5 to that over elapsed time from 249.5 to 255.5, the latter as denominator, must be 1.08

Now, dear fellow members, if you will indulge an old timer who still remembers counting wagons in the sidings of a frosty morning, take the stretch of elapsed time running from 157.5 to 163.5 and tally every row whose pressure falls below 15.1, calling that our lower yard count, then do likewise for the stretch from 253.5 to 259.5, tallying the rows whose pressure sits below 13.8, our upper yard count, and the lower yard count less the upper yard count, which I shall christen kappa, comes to 6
